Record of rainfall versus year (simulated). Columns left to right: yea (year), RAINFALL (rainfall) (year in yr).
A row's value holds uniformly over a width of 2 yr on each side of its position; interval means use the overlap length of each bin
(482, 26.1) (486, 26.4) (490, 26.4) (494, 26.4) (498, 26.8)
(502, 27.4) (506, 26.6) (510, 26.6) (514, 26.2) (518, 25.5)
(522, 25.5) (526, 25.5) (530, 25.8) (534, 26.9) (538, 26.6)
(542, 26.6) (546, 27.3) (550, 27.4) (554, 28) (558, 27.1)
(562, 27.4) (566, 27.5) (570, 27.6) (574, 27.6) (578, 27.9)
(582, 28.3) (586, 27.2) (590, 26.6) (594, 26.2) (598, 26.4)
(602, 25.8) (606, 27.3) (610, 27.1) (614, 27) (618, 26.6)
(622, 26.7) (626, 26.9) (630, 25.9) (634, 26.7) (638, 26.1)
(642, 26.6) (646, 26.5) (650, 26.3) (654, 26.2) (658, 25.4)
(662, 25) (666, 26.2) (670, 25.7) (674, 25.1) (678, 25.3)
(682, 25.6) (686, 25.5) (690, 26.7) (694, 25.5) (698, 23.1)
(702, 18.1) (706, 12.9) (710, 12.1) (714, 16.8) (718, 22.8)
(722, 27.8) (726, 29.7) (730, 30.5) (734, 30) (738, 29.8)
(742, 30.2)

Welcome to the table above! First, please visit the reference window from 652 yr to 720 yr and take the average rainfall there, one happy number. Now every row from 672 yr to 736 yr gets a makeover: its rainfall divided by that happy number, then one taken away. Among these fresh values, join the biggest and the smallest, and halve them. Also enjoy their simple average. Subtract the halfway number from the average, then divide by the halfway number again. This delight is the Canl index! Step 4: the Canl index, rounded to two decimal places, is -1.51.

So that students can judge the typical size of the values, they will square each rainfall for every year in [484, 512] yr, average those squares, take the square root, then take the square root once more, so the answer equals 5.16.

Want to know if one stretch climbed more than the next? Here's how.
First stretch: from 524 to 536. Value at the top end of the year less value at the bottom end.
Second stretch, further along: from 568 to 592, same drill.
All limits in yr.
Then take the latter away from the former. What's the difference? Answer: 2.4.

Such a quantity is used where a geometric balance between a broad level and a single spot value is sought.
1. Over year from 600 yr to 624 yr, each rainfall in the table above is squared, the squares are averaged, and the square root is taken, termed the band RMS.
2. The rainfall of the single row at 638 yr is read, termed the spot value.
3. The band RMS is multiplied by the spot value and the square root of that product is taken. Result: 26.4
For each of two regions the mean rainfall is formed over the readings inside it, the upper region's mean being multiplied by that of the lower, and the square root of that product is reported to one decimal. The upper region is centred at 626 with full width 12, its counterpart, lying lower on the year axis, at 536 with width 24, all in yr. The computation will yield 26.5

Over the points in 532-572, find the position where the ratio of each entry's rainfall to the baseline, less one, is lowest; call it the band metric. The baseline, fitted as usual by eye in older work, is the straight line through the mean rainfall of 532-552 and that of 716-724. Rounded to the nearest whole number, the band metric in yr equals 538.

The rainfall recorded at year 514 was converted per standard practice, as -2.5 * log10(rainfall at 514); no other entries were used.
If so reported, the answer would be -3.55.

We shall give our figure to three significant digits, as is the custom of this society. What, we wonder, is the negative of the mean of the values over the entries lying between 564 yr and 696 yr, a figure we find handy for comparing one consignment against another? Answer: -26.5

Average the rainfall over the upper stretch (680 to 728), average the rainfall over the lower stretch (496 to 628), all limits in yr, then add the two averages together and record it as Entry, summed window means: 49.1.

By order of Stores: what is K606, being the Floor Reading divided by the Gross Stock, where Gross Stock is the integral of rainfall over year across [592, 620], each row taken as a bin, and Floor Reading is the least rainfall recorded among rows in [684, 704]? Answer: 0.024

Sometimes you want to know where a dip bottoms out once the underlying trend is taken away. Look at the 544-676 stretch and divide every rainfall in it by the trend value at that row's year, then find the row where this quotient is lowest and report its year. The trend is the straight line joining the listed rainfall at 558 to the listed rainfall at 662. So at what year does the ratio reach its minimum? 602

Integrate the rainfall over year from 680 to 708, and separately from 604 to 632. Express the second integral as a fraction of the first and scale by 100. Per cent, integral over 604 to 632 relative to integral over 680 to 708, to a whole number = 119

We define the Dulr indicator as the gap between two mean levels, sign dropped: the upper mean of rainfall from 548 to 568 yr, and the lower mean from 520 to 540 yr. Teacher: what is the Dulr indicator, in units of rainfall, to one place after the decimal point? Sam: 1.4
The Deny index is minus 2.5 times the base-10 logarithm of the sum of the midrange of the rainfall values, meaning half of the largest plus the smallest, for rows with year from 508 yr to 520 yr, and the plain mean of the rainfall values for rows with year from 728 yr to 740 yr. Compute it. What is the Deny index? -4.37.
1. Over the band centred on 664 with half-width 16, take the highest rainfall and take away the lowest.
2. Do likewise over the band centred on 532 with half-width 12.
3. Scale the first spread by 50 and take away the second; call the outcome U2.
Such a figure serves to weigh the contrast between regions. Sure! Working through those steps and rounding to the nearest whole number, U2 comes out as 64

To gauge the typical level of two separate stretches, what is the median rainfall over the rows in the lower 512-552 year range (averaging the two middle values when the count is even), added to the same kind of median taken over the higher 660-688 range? 51.9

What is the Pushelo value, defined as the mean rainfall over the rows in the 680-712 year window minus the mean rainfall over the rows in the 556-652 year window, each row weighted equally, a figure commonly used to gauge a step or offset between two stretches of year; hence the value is -5.7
